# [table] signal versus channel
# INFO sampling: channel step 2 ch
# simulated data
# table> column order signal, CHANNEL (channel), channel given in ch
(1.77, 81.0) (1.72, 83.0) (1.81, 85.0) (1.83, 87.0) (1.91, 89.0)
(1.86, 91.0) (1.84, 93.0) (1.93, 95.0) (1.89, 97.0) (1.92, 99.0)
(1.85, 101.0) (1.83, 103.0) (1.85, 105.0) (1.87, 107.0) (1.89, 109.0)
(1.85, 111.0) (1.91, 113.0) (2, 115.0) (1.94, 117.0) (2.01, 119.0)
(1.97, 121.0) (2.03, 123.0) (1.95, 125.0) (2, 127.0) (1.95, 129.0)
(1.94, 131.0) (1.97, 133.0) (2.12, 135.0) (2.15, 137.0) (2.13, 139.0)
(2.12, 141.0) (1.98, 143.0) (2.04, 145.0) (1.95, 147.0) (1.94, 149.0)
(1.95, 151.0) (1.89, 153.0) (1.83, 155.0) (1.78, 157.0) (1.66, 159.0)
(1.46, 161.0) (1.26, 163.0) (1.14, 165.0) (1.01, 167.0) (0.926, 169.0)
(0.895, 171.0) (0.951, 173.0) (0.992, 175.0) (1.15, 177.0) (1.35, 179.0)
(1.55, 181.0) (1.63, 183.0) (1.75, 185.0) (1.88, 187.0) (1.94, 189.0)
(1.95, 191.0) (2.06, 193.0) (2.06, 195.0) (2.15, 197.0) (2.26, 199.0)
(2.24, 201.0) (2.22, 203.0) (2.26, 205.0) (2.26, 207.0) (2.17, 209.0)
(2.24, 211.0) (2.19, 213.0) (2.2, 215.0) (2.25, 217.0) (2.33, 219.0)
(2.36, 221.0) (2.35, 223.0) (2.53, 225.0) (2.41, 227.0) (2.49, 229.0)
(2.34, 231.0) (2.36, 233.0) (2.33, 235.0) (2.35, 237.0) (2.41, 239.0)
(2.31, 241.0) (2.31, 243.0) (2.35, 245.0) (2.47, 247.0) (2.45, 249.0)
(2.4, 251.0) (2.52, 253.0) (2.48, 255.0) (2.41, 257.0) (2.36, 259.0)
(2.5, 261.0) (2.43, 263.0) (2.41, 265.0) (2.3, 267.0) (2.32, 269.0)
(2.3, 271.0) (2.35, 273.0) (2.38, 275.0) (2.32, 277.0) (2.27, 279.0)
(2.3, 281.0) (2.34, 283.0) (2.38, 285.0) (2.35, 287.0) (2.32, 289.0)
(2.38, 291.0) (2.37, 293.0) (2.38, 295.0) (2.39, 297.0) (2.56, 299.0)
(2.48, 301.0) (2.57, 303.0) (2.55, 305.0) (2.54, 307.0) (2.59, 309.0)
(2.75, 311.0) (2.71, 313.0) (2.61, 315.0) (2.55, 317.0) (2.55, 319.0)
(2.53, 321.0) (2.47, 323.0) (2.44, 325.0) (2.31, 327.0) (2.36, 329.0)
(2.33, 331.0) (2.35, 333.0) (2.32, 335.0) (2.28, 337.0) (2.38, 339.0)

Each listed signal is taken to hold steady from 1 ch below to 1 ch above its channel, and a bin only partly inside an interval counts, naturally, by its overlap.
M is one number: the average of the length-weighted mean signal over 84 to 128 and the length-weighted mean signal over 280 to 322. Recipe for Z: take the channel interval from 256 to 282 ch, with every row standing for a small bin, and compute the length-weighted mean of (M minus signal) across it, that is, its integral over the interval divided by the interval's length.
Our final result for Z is -0.2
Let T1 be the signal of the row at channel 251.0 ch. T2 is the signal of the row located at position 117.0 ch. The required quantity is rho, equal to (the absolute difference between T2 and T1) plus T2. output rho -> 2.40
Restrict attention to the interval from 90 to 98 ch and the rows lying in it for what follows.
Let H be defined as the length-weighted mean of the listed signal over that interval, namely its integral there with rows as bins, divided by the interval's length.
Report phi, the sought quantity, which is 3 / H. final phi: 1.60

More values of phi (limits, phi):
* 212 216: 1.37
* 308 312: 1.12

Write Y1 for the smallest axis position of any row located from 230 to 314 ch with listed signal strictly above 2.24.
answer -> 231.0 ch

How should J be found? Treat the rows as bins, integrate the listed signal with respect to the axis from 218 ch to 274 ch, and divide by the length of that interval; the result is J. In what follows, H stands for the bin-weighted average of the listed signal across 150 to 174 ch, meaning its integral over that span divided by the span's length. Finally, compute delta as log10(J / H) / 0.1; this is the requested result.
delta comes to 2.3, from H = 1.4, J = 2.39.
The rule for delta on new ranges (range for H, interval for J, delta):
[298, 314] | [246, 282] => -0.4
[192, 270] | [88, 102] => -0.9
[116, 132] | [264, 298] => 0.7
